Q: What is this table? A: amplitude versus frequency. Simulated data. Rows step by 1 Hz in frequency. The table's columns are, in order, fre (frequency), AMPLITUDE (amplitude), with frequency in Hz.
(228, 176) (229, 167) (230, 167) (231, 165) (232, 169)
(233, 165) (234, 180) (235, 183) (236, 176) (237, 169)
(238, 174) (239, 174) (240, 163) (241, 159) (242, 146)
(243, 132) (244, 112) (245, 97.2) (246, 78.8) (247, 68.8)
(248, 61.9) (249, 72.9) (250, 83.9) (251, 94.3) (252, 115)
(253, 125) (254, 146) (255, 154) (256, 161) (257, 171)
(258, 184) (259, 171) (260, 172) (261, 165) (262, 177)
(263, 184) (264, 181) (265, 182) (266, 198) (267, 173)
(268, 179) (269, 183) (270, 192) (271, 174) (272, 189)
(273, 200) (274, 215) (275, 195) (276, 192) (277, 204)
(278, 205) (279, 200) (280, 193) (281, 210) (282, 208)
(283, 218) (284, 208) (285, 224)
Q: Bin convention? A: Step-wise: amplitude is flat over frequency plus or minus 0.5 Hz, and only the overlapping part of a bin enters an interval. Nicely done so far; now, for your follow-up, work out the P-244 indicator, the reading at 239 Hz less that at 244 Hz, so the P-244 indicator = 62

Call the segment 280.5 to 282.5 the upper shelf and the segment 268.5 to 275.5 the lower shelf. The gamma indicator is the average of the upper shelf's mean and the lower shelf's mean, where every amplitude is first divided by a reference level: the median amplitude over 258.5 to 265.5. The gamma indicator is 1.13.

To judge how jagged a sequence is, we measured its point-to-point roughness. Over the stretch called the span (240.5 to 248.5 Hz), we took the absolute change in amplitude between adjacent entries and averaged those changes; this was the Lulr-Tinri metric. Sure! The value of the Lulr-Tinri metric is 14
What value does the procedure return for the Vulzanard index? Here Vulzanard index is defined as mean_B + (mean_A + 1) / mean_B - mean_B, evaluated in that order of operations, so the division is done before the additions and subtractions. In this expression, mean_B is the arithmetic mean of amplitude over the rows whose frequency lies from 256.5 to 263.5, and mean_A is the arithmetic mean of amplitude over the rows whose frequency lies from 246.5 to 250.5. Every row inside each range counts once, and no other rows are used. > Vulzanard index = 0.4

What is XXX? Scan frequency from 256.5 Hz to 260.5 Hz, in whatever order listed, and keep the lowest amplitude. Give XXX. 171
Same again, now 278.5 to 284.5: 193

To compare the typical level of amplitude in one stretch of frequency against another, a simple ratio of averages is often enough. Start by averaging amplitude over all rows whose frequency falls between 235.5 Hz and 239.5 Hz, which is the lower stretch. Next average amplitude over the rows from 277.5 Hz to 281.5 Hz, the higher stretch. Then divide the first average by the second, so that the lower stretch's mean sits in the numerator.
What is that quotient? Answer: 0.86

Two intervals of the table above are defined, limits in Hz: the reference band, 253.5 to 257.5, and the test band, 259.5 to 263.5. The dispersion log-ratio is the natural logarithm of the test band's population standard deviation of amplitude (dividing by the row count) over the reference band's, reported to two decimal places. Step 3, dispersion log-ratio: -0.28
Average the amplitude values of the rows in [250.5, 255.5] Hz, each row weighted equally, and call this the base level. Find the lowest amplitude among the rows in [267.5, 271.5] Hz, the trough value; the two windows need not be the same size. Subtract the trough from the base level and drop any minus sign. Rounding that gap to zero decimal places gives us 47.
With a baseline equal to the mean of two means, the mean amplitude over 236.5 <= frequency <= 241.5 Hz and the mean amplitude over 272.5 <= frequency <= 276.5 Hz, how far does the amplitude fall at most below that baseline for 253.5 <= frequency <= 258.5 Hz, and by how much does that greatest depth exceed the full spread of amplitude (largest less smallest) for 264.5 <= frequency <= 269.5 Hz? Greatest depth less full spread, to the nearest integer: 13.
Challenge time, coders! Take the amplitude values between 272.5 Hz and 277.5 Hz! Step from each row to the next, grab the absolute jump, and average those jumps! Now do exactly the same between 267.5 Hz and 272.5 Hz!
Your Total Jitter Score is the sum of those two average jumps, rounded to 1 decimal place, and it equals 24.0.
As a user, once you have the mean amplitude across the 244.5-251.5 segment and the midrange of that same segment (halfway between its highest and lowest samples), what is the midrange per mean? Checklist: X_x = 1.00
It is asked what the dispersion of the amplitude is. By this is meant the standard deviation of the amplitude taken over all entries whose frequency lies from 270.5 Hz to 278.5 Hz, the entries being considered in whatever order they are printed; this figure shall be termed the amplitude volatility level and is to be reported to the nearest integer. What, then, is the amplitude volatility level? 12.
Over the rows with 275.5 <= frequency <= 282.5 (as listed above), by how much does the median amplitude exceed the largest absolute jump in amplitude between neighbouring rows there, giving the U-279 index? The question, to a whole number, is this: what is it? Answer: 187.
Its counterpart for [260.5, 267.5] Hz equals 156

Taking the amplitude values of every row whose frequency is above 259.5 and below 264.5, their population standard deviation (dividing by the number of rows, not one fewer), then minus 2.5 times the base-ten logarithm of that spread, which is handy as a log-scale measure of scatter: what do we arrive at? -2.07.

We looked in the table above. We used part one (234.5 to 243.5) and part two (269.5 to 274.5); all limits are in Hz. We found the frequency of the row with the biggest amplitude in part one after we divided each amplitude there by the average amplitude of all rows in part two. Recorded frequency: 235 Hz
